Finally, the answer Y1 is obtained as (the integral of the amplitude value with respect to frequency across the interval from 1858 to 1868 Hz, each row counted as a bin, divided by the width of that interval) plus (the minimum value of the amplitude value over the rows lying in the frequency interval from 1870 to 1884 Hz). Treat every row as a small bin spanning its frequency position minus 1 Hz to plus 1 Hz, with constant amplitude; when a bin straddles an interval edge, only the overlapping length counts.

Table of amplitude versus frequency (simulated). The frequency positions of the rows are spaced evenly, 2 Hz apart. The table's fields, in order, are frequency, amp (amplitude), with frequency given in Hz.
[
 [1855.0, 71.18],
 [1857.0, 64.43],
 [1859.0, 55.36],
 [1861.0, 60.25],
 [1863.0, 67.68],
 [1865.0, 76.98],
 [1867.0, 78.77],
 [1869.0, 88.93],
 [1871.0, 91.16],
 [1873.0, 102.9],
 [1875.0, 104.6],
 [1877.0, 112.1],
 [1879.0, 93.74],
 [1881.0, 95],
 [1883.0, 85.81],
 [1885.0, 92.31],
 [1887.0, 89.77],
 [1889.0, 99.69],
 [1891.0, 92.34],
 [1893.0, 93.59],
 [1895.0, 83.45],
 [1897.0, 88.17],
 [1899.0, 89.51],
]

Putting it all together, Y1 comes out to 154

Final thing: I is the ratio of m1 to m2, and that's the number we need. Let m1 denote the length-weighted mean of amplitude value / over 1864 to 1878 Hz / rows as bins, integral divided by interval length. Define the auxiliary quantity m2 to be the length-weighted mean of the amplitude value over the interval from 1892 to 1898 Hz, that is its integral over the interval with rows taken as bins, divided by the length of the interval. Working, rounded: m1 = 94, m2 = 88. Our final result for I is 1.06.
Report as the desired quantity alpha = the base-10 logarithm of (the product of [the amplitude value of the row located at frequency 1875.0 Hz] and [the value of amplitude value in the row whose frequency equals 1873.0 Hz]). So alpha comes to 4.03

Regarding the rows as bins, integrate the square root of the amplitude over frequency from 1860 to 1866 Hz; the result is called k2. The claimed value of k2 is 50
